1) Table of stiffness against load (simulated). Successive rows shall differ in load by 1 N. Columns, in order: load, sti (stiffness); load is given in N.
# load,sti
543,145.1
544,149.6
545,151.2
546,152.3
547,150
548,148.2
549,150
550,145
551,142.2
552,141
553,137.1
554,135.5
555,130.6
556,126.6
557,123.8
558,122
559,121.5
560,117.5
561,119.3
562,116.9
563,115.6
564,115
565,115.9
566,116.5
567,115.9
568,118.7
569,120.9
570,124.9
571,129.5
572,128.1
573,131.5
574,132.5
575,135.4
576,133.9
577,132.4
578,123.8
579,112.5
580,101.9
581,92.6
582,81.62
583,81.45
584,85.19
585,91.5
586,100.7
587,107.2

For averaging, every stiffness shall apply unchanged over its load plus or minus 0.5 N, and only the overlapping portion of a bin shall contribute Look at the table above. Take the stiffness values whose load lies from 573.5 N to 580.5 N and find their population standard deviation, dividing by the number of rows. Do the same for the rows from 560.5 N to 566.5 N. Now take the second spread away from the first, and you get 11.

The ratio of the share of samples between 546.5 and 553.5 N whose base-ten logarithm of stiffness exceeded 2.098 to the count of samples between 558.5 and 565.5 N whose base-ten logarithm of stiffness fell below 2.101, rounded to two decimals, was 0.14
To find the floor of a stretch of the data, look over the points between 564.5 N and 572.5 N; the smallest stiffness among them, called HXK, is 115.9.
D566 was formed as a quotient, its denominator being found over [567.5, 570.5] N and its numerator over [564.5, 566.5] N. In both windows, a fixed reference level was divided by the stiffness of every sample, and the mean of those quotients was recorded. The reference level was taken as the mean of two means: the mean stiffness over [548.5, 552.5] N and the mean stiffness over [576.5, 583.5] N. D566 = 1.05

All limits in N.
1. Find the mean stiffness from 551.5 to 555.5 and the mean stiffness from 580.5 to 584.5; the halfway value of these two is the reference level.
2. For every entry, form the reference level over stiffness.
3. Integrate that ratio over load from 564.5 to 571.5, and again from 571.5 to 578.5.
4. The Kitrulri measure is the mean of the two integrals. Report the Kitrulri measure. 6.18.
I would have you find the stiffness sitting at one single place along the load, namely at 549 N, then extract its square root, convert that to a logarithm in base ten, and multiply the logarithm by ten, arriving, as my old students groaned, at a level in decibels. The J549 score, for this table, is 10.9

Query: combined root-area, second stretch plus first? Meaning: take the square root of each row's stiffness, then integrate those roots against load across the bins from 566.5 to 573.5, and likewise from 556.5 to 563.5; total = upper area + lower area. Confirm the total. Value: 155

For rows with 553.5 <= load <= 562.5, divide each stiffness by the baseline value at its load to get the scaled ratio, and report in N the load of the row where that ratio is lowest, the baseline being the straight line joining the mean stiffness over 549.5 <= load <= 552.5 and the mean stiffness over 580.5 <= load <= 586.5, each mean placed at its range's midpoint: 560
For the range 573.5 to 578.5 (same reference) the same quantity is 578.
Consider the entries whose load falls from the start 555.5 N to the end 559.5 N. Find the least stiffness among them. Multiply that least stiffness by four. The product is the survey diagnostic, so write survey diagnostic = 486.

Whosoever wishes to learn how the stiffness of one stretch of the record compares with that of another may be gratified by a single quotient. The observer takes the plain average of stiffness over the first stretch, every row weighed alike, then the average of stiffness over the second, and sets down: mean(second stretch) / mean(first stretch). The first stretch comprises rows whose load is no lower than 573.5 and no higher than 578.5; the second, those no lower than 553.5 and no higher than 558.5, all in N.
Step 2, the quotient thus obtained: 0.97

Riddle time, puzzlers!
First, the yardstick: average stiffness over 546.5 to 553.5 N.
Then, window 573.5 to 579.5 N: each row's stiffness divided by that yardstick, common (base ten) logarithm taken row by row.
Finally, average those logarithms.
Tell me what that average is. -0.05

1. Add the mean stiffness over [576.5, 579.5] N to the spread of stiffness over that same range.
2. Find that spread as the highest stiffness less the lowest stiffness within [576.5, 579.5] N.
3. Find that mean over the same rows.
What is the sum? 143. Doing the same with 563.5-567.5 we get 117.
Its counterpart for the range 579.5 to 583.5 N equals 110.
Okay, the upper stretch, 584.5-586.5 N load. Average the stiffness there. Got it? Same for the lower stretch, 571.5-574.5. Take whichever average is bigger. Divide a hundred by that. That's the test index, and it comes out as 0.77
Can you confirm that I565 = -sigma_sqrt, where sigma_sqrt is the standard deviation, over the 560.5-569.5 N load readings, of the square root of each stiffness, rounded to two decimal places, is -0.09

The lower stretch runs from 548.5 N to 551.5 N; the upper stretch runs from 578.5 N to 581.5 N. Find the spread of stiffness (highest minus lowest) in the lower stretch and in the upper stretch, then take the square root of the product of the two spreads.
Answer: 12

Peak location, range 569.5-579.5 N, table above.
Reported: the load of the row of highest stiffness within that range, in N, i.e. 575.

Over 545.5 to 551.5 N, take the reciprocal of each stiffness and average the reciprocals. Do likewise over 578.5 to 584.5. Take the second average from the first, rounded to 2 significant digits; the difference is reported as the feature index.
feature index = -0.0042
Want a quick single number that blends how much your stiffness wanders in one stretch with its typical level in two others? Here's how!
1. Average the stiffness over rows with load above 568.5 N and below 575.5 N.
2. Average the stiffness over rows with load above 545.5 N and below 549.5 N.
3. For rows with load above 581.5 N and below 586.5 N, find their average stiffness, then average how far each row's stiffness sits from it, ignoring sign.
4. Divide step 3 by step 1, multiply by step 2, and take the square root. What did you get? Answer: 2.7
